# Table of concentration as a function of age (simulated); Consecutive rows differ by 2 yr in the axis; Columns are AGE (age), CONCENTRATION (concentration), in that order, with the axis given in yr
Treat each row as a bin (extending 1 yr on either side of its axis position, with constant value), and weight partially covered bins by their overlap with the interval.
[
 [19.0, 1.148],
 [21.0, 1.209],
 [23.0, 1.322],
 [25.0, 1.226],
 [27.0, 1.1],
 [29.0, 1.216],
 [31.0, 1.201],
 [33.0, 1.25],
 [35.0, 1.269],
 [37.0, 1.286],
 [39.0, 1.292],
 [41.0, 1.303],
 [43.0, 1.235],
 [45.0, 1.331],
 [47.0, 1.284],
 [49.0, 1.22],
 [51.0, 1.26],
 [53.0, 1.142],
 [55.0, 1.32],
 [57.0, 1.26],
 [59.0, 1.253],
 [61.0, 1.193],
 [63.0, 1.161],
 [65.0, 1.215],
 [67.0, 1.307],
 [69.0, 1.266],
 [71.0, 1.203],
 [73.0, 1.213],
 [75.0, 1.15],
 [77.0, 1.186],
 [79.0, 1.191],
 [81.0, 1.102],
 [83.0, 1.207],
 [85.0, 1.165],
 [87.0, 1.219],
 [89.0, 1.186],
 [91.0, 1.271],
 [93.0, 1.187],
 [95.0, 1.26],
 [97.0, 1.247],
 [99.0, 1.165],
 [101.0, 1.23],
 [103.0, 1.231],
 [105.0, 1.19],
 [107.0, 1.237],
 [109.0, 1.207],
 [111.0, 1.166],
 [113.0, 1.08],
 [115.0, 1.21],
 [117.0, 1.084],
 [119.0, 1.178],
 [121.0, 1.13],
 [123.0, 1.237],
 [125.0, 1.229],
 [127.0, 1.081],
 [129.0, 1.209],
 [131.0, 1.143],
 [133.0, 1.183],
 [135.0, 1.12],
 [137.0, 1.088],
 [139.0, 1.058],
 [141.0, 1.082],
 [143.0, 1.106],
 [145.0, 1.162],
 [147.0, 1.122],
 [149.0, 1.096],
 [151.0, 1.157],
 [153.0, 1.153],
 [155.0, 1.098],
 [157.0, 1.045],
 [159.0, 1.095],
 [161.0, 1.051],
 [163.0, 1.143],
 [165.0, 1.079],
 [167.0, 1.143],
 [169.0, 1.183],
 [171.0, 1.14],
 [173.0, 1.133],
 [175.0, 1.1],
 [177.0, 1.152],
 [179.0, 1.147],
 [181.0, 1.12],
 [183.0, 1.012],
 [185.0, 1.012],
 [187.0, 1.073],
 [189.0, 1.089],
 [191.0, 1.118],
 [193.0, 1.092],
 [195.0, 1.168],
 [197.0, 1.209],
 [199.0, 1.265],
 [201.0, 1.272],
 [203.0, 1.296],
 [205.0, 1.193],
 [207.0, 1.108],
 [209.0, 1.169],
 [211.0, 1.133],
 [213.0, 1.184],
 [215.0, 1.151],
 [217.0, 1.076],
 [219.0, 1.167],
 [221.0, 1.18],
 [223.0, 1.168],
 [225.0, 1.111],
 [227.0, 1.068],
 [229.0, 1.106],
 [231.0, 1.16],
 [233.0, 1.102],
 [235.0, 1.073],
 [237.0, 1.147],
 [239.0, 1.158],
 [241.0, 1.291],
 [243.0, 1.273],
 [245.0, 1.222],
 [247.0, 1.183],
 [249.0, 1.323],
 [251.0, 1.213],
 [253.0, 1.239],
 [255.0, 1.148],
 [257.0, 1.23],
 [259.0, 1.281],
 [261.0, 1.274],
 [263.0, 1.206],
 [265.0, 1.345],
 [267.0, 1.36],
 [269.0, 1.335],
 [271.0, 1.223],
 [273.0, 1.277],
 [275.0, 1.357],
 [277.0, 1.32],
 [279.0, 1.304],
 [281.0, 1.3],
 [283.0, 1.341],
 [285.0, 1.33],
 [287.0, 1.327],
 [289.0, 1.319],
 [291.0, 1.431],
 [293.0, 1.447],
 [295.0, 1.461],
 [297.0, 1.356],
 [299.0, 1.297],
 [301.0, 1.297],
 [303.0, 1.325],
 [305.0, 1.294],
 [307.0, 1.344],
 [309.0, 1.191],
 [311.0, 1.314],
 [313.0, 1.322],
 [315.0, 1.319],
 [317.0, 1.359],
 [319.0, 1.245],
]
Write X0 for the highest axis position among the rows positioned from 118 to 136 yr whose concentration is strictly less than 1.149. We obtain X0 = 135.0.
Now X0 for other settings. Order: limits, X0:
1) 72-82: 81.0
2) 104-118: 117.0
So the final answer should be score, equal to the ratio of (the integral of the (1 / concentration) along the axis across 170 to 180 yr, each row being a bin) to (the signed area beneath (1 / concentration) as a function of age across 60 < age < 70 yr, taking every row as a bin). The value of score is 1.08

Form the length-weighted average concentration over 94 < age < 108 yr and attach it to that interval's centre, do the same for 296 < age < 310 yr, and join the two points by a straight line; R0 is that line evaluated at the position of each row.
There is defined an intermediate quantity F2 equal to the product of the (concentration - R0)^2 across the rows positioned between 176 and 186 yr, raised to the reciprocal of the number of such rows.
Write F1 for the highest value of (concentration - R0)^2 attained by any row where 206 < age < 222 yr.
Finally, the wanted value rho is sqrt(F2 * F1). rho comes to 0.0293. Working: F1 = 0.037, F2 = 0.0234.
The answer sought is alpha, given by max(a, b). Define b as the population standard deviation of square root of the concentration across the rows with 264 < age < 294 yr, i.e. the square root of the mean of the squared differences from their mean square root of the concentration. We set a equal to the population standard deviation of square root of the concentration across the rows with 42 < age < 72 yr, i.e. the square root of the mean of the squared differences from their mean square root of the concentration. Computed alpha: 0.0241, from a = 0.0241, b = 0.023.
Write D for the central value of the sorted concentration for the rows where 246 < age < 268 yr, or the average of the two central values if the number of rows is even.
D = 1.24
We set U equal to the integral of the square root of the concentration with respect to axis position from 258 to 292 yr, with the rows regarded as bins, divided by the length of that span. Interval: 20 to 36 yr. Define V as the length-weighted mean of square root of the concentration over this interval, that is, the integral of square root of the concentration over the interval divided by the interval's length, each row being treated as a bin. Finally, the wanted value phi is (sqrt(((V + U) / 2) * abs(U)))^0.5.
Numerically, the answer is 1.07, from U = 1.15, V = 1.11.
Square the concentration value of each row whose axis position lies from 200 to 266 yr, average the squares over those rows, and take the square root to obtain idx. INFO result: 1.19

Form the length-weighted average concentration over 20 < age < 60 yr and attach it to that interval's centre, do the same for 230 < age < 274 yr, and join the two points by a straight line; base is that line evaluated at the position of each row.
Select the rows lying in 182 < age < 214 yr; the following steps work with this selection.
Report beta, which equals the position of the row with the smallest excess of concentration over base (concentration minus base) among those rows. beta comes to 183.0 yr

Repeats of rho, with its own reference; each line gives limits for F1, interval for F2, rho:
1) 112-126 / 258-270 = 0.0041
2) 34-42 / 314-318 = 0.0028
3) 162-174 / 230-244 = 0.0106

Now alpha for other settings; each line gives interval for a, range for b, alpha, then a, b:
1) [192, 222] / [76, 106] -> 0.0284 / 0.0284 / 0.019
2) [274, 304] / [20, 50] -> 0.0257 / 0.0226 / 0.026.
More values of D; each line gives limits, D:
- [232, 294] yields 1.28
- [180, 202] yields 1.12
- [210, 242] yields 1.15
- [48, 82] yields 1.21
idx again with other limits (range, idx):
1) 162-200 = 1.13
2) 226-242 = 1.14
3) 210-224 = 1.15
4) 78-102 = 1.20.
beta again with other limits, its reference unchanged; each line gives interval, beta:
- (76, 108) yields 81.0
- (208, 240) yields 227.0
